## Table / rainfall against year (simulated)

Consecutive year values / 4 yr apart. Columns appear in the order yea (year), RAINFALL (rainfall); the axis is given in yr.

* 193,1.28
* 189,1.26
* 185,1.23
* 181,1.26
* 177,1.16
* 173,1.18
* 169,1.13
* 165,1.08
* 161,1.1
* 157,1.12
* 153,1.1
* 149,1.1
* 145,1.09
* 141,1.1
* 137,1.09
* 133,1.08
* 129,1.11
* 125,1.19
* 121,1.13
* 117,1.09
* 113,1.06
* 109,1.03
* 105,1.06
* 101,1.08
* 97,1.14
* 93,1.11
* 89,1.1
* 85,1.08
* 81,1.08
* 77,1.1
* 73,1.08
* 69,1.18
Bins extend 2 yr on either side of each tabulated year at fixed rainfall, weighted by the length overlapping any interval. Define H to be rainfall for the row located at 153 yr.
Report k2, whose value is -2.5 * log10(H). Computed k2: -0.103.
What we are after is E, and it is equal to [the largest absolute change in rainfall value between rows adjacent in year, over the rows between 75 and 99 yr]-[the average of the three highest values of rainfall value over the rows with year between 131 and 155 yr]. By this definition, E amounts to -1.07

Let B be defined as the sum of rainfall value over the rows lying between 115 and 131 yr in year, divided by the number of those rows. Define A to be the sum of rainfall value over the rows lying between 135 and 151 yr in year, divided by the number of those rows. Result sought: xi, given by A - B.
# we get -0.035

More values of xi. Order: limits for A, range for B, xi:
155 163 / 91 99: -0.015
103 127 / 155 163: -0.017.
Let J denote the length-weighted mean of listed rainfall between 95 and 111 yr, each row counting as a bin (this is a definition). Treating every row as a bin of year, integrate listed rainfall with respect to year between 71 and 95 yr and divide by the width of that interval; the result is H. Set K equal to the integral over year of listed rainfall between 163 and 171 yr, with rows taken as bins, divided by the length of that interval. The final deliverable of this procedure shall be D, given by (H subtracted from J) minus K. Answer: -1.12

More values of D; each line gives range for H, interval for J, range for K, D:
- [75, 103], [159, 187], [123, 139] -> -1.05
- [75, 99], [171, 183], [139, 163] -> -1.00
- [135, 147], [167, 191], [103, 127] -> -0.98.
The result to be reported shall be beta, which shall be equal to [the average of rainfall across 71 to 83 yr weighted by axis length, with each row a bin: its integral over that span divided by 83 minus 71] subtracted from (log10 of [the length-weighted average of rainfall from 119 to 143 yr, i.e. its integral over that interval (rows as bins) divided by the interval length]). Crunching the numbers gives -1.04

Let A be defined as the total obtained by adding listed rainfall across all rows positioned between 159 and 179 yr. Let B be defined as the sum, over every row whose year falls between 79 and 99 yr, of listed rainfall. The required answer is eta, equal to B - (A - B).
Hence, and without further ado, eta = 5.37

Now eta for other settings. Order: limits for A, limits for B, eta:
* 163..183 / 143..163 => 5.21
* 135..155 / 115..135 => 5.72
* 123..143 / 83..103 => 5.45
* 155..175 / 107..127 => 5.39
